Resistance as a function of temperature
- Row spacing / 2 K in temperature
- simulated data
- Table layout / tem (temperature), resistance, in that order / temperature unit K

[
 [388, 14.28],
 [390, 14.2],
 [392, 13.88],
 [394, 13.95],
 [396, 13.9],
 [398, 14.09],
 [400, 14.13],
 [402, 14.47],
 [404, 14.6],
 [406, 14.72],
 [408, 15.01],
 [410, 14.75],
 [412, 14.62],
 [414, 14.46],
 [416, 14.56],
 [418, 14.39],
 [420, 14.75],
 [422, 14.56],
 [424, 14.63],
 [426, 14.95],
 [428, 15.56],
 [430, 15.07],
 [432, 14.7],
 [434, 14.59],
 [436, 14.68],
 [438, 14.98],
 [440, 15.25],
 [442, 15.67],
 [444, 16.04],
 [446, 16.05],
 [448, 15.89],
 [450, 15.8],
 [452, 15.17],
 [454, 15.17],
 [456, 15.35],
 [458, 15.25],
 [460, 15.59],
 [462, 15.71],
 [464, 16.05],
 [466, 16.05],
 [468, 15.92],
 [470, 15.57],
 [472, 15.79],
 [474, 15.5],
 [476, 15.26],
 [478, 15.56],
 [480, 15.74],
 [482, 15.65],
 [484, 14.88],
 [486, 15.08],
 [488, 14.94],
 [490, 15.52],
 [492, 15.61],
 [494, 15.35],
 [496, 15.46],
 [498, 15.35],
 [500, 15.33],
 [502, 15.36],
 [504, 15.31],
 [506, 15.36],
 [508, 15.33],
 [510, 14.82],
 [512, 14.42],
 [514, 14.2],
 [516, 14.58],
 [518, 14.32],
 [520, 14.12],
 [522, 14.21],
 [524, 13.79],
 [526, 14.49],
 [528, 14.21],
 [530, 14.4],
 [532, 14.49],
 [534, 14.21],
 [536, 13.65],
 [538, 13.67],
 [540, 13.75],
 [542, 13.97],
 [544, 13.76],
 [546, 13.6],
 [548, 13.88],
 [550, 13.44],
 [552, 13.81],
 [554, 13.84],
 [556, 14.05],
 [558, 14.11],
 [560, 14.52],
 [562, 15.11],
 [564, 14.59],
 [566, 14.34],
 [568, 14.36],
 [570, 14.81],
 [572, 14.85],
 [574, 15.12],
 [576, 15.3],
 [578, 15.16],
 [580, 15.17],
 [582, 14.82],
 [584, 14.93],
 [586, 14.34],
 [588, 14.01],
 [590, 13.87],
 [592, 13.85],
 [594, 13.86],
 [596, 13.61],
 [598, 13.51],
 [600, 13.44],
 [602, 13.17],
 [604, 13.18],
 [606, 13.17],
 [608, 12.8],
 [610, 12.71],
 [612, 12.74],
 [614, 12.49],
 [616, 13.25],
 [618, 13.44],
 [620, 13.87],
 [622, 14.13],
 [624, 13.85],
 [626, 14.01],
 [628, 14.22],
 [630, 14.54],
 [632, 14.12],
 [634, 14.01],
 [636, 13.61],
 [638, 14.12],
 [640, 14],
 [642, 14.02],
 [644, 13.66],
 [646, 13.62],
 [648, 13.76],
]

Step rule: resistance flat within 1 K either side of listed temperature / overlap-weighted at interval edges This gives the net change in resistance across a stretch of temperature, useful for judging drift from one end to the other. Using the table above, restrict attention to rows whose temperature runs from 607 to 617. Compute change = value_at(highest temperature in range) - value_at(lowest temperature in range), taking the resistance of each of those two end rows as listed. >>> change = 0.45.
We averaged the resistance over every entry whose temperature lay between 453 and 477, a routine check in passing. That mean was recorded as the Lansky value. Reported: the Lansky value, 15.6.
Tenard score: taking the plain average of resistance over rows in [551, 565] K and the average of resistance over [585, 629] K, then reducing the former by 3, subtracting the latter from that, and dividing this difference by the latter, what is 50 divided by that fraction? -303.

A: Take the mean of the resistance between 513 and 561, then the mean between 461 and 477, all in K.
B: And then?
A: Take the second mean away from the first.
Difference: -1.7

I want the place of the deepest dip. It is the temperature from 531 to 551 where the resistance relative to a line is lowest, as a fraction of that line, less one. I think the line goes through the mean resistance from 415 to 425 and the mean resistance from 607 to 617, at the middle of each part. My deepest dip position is 550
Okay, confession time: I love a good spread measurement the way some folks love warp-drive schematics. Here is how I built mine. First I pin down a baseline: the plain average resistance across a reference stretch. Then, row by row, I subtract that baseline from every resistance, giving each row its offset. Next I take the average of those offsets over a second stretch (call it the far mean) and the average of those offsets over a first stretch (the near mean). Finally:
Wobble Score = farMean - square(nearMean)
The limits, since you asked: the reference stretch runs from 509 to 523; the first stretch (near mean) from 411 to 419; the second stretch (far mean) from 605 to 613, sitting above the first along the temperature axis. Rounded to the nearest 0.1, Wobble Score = -1.5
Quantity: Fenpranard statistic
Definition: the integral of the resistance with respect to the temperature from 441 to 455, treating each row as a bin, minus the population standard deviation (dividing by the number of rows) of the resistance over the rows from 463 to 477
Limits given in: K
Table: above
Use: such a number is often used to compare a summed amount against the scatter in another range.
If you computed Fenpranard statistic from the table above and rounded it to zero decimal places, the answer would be 219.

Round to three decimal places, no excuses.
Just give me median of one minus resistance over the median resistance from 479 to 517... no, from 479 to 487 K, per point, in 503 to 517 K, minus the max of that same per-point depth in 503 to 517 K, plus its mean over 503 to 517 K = -0.007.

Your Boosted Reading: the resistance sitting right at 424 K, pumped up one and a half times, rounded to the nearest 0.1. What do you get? 21.9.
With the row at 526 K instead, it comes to 21.7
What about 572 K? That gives 22.3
